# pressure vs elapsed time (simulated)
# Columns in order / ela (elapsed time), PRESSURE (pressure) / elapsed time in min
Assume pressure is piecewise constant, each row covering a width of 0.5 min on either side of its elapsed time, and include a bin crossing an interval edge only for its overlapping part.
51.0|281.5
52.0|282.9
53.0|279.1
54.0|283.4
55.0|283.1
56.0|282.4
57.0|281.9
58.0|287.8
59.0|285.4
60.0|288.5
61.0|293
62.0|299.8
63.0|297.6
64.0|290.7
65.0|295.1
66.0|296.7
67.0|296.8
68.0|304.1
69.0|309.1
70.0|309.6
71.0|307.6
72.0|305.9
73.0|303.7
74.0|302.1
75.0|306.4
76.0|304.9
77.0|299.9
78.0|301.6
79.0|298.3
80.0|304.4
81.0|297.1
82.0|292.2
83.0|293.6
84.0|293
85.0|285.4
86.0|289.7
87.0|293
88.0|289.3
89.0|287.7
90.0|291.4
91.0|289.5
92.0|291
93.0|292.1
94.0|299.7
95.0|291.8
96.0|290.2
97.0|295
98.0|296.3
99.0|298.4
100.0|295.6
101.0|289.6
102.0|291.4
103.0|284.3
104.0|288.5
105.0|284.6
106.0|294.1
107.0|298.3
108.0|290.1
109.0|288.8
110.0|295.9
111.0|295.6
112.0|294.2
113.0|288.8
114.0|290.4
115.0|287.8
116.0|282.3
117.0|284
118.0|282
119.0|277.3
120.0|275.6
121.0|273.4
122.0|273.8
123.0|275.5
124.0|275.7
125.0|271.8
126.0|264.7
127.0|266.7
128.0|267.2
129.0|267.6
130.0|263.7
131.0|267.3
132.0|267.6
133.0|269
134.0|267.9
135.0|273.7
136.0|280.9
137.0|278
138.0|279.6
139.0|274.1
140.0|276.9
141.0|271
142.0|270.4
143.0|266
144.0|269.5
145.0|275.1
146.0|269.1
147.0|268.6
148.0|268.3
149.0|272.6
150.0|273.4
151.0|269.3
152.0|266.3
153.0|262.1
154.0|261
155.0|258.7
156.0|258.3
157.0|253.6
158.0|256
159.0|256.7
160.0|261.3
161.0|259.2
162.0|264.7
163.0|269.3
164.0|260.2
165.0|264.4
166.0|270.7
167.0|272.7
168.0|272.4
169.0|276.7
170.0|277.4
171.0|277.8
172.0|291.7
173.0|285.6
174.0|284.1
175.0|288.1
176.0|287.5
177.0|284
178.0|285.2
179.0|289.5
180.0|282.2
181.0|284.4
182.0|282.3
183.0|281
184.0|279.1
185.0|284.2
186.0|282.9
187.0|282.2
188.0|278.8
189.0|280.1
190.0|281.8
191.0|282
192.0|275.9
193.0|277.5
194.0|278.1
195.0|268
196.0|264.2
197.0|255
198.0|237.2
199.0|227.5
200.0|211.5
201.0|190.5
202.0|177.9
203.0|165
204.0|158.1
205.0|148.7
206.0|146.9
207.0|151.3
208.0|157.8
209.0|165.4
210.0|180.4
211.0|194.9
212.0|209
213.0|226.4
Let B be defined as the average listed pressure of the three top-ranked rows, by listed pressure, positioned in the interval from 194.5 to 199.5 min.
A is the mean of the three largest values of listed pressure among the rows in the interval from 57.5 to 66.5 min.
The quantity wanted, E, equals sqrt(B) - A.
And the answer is -282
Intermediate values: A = 298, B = 262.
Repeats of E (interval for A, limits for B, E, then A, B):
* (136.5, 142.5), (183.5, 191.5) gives -261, 278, 283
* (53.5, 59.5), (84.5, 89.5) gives -268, 286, 291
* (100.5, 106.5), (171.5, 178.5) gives -275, 292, 289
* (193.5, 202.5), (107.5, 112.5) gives -253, 270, 295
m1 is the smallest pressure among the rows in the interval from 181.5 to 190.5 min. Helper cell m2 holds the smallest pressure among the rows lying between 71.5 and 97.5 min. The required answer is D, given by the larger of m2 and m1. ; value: 285.4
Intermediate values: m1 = 278.8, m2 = 285.4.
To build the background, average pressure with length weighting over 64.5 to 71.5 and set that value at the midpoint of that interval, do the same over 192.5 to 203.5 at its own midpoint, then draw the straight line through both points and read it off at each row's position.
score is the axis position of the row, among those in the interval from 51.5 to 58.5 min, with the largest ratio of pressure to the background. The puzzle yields 58.0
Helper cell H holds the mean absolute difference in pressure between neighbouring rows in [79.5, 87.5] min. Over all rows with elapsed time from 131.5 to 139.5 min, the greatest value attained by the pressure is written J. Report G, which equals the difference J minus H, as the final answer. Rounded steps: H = 4.20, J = 280.9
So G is 277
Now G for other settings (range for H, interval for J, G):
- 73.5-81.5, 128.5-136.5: 277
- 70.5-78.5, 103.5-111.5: 296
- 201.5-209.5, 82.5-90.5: 287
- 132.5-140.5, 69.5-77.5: 306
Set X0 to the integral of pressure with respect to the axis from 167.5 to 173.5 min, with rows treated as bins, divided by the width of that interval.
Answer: 280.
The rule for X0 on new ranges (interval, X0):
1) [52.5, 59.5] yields 283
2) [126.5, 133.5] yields 267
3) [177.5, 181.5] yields 285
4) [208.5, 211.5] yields 180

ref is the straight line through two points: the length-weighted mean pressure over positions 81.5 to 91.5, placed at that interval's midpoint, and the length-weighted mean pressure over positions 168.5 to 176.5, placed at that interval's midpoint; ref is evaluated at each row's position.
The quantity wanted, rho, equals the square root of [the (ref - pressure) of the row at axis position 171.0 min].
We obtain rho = 2.4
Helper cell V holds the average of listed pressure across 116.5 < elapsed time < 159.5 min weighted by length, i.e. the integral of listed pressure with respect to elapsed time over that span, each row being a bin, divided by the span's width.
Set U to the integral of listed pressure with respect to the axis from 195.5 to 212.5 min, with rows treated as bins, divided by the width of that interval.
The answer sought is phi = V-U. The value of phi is 79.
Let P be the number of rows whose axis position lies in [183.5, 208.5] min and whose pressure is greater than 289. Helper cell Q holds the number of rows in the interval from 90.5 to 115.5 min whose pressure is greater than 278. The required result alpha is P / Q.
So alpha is 0.00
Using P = 0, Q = 25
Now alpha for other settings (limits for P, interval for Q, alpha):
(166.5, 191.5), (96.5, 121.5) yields 0.09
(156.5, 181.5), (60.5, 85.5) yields 0.08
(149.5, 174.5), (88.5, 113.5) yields 0.04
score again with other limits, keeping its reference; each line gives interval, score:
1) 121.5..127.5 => 124.0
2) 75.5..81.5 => 80.0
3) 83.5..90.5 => 90.0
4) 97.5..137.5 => 107.0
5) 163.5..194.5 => 191.0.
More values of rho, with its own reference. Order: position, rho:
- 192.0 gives 2.5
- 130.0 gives 4.8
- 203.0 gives 10.8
